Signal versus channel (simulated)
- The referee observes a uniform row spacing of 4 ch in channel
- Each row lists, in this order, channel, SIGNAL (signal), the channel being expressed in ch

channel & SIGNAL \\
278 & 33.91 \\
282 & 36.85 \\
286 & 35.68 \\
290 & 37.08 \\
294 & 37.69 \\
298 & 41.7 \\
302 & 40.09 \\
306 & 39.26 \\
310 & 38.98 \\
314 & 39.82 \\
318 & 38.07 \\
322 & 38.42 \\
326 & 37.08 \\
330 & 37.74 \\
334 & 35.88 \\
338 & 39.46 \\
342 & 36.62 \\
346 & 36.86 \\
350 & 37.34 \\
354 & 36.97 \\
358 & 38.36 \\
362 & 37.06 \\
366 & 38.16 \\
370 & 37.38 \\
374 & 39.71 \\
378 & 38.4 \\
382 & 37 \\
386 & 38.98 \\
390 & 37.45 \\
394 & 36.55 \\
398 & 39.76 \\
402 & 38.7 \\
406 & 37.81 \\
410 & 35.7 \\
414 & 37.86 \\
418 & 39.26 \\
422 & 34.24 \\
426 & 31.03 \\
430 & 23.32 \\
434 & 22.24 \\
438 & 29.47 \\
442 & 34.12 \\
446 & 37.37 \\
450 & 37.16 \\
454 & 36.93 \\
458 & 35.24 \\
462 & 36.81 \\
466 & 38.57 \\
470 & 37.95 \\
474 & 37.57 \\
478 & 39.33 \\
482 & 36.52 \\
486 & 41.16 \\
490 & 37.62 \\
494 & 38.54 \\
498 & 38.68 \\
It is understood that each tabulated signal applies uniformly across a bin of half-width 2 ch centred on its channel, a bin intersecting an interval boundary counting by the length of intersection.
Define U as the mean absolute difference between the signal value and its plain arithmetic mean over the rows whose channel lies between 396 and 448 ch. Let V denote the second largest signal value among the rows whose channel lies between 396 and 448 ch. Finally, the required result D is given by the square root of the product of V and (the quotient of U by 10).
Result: 4.23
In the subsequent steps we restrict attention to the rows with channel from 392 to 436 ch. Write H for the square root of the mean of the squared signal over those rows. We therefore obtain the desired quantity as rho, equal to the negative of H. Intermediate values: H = 34.7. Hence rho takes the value -34.7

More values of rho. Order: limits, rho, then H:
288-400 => -38.2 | 38.2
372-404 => -38.3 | 38.3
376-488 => -36.2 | 36.2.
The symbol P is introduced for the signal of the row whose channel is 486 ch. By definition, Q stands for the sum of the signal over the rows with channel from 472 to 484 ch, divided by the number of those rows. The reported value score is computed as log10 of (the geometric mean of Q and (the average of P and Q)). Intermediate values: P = 41.16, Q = 37.8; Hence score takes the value 1.59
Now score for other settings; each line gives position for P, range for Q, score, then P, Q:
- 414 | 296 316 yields 1.60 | 37.86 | 40.0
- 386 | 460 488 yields 1.58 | 38.98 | 38.3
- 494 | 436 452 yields 1.55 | 38.54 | 34.5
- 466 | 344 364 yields 1.58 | 38.57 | 37.3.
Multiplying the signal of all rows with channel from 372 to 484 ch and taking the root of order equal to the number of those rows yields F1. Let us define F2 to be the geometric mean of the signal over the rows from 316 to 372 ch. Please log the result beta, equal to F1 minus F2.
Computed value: -1.9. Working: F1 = 35.6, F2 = 37.52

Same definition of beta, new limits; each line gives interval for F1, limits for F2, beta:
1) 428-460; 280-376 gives -6.6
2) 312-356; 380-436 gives 3.2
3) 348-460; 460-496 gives -2.7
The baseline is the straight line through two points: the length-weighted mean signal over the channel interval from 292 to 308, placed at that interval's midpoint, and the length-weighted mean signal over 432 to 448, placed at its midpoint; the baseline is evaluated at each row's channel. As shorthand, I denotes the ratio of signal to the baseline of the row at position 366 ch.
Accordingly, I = 1.08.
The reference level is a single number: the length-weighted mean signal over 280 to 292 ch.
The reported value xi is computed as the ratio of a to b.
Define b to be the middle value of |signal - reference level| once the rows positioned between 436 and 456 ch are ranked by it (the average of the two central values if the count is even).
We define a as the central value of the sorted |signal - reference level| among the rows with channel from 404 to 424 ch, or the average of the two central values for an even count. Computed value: 1.6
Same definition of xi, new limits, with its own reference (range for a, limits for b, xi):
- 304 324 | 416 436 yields 0.4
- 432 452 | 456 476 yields 1.9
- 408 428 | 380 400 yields 2.5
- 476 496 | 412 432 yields 0.7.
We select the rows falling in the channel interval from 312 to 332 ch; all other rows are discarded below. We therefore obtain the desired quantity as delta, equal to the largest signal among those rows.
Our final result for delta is 39.82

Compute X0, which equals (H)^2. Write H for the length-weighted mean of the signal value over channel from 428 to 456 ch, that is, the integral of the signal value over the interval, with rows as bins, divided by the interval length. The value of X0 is 993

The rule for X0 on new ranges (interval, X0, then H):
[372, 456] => 1252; 35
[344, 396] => 1422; 38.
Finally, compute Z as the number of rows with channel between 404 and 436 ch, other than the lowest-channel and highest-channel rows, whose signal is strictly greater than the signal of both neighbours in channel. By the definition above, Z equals 1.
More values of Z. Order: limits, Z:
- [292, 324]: 2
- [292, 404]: 11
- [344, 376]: 3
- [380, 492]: 7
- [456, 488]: 2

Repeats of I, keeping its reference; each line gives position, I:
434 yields 0.71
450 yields 1.23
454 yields 1.23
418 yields 1.22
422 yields 1.07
